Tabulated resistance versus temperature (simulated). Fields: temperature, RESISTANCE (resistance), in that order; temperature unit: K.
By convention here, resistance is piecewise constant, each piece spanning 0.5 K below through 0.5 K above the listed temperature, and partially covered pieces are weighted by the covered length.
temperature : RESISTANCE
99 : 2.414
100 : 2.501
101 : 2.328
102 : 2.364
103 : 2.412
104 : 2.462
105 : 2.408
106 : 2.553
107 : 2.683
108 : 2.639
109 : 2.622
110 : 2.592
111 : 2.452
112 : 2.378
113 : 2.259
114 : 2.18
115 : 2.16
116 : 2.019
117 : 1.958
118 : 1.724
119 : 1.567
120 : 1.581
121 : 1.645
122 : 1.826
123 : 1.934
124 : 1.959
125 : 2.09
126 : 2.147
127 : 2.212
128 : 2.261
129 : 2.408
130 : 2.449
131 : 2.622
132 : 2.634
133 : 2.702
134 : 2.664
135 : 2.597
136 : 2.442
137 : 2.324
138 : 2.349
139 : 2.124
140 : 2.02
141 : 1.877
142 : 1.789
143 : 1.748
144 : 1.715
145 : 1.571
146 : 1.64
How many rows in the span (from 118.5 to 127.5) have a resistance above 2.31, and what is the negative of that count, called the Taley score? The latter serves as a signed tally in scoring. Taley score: 0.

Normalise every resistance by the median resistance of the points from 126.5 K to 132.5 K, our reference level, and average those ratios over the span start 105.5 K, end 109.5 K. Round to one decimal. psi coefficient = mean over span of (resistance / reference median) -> 1.1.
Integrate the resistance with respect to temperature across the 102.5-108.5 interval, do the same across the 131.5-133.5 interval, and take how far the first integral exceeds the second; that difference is 10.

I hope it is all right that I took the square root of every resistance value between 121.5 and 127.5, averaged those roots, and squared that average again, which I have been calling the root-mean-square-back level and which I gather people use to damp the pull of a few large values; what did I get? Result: 2.0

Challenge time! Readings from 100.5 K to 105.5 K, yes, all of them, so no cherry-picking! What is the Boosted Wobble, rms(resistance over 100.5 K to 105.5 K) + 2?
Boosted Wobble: 4.40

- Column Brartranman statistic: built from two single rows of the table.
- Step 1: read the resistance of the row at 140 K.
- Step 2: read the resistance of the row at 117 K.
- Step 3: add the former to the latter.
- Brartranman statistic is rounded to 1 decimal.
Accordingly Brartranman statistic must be 4.0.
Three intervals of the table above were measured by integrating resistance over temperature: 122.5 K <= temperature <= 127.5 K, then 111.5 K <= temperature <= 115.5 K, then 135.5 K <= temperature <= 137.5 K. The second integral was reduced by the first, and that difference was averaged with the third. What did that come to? 1.7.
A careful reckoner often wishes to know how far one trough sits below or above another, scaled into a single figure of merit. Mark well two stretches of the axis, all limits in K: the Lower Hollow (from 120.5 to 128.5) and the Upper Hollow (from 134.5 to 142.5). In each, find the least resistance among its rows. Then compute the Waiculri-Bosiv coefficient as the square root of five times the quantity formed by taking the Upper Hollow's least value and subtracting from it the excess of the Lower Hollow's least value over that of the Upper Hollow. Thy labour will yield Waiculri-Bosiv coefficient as 3.11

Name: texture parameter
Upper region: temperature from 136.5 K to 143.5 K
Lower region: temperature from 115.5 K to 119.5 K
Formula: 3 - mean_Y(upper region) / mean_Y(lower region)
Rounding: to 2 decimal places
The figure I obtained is 1.88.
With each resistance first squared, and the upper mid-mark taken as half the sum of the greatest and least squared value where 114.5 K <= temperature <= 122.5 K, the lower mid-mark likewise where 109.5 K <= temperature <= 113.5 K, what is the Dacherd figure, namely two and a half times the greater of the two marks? 14.8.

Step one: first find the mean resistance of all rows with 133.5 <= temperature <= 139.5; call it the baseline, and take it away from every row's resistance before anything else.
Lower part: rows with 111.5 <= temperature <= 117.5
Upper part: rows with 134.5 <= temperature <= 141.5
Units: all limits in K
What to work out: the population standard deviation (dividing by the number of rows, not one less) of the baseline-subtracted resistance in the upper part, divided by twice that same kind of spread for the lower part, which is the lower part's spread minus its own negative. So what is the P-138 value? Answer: 0.83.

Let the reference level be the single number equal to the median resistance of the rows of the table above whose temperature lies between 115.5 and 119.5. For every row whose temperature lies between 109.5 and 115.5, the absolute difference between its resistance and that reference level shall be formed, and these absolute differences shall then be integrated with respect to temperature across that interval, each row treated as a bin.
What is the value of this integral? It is 3.0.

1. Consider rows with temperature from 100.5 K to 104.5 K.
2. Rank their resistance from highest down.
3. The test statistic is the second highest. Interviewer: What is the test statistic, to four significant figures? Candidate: 2.412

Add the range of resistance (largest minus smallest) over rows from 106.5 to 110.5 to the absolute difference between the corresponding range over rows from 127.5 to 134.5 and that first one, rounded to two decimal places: 0.44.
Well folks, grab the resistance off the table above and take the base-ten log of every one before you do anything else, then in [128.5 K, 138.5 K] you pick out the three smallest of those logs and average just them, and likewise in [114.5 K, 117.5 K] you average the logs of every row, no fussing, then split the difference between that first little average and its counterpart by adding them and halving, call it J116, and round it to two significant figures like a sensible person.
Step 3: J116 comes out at 0.34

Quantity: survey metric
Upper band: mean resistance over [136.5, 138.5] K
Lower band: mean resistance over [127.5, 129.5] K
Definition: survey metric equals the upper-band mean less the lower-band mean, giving 0.00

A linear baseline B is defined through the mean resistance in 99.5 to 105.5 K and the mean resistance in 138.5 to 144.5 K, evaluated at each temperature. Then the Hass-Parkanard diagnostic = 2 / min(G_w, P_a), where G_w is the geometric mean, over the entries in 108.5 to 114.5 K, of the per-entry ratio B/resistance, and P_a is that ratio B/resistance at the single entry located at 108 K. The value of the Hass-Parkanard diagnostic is 2.3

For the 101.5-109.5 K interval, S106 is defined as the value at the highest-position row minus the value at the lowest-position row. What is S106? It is 0.3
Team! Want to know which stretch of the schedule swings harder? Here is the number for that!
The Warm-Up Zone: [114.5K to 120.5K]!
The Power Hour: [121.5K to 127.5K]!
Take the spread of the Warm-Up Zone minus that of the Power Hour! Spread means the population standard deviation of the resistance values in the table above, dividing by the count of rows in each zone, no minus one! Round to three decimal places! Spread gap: 0.092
